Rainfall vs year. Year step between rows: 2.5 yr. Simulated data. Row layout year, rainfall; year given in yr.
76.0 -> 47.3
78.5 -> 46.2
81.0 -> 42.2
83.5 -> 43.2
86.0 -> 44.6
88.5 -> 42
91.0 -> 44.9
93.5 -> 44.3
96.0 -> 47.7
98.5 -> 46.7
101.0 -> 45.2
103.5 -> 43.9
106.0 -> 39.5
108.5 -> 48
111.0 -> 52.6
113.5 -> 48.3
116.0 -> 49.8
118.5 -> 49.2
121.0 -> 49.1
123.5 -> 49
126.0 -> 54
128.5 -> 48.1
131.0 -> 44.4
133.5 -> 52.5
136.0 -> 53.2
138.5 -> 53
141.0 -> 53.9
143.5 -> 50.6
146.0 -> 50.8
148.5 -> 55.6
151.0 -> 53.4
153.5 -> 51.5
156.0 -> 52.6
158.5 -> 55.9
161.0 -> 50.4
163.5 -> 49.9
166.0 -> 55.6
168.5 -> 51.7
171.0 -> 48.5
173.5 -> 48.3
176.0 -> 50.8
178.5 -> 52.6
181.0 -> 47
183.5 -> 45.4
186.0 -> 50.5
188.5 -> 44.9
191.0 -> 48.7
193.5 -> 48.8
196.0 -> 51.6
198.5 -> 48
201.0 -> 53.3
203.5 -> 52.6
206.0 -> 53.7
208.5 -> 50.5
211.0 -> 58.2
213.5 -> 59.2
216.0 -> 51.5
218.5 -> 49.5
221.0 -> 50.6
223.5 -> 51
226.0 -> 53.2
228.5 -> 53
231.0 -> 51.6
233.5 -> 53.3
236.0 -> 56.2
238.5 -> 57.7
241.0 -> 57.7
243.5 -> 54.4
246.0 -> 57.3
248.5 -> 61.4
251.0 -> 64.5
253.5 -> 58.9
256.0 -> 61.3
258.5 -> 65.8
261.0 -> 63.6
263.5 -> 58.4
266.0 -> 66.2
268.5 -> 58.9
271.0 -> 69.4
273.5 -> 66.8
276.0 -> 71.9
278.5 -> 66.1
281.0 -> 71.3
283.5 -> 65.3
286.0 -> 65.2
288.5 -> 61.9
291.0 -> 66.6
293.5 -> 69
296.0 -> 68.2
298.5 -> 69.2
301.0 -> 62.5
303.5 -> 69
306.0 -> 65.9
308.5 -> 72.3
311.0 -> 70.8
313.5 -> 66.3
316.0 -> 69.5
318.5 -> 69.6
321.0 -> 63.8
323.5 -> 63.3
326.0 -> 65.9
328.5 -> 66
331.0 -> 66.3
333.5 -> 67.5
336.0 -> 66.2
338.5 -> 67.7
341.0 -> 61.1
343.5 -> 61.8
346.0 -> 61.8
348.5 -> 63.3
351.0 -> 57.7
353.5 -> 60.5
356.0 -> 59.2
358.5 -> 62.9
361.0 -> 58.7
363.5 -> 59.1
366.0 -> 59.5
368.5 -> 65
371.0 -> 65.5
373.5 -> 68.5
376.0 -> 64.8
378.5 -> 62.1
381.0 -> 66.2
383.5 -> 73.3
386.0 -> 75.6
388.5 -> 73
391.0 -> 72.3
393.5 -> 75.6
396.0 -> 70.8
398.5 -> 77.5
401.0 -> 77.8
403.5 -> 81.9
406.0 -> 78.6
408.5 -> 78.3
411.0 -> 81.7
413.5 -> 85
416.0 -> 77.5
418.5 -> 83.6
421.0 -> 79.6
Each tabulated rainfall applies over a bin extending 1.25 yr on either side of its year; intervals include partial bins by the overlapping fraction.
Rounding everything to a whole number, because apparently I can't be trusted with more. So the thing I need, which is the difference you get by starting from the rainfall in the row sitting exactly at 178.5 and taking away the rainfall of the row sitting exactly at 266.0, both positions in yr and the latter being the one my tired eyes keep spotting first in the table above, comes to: -14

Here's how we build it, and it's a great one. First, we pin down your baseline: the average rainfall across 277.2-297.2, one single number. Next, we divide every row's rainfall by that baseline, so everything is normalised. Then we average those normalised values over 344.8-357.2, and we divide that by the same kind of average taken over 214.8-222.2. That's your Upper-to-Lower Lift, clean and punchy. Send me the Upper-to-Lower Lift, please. 1.2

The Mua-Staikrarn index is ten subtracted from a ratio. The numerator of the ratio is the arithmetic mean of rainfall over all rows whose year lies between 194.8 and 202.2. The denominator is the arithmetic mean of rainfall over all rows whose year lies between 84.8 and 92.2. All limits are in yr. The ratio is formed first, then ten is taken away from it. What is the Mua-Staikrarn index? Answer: -8.84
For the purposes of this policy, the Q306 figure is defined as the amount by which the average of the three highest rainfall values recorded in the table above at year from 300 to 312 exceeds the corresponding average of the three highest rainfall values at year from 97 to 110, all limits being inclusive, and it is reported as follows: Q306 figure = 24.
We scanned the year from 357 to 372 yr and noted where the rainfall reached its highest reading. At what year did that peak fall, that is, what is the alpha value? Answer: 371.0 yr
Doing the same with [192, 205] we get 201.0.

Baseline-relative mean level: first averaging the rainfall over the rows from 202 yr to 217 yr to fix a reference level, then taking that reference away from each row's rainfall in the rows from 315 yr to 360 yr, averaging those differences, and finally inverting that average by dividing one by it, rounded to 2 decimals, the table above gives 0.10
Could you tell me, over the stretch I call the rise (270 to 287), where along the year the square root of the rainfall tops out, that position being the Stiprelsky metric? 276.0 yr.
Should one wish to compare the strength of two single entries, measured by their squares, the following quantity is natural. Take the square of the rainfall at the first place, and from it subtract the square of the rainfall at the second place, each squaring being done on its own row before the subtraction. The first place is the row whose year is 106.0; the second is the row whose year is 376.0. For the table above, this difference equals -2639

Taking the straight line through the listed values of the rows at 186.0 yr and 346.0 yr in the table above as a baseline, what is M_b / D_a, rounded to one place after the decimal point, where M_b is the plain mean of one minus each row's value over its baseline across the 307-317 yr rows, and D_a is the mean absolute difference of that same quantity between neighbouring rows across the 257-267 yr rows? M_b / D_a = -1.9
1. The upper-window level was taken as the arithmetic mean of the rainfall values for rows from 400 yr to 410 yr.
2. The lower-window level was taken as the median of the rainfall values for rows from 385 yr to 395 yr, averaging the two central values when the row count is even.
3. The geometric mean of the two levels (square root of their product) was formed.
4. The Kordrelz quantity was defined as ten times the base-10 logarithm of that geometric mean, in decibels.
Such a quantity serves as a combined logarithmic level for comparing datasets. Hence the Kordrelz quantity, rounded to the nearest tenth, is 18.8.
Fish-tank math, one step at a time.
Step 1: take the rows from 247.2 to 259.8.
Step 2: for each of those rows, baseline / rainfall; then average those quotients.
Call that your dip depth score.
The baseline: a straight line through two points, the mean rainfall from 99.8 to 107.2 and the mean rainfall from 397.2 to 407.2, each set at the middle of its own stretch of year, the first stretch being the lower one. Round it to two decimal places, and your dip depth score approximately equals 0.98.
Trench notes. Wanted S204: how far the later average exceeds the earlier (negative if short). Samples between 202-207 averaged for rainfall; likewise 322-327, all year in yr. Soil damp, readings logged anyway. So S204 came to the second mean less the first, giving 11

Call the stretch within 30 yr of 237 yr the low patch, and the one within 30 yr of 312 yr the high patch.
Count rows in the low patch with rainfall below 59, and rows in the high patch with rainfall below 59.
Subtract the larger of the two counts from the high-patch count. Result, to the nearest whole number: -17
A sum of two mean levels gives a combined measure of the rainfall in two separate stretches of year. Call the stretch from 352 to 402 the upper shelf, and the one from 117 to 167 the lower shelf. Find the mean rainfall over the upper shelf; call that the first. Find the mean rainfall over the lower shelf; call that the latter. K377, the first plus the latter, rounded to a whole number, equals 119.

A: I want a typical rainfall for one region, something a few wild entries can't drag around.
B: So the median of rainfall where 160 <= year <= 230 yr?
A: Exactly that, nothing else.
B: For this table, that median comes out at 51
